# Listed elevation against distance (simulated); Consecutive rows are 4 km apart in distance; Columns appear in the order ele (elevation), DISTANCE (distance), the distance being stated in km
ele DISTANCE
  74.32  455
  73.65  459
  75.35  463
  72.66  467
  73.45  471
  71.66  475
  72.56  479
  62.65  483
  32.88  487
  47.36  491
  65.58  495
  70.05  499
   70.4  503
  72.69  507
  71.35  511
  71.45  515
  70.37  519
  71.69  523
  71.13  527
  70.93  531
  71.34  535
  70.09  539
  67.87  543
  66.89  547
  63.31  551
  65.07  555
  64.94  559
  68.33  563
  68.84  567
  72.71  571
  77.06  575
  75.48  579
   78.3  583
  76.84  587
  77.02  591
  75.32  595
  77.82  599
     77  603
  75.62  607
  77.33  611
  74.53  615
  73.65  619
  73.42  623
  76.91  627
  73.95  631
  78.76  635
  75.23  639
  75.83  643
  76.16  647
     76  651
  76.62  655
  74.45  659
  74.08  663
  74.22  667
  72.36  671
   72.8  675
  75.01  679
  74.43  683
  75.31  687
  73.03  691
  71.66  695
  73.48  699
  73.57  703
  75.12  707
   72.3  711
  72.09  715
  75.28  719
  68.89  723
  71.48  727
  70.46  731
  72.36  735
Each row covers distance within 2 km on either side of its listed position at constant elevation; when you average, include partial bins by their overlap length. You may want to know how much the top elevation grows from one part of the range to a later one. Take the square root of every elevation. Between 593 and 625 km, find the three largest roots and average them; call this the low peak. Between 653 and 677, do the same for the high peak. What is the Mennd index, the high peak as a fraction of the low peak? 0.99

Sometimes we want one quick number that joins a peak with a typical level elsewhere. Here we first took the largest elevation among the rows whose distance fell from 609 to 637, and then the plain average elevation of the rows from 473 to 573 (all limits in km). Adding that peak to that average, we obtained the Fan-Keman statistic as 146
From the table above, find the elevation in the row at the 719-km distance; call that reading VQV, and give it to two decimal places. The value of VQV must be 75.28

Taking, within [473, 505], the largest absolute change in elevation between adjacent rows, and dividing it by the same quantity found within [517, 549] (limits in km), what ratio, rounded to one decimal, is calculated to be 13.4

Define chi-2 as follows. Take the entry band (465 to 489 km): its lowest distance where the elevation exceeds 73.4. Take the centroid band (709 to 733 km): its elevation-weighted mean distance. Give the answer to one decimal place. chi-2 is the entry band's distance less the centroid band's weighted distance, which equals -249.9 km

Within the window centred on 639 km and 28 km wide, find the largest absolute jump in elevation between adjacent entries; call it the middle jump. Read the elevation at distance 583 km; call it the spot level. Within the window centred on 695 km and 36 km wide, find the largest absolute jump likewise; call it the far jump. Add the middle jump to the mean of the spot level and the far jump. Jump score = 45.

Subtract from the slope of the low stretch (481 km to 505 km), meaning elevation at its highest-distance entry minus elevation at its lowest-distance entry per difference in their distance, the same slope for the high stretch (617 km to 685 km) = 0.38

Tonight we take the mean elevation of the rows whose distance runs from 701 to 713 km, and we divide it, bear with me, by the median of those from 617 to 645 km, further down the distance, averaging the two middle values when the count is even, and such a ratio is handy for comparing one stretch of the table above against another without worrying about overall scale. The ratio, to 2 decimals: 0.98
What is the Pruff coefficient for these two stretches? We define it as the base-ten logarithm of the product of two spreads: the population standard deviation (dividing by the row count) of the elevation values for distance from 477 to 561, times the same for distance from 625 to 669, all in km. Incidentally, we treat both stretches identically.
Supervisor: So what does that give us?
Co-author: 1.11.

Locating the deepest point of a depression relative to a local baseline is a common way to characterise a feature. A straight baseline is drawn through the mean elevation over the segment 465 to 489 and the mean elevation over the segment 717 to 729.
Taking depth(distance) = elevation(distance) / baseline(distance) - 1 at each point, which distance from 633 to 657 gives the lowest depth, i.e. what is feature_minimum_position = 639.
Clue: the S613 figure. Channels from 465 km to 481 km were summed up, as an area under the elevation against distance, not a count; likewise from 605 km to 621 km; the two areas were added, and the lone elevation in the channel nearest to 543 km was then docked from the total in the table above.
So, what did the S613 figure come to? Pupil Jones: 2298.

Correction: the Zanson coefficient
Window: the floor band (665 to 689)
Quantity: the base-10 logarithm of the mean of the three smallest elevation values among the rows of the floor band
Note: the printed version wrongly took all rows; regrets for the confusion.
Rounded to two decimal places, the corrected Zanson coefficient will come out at 1.86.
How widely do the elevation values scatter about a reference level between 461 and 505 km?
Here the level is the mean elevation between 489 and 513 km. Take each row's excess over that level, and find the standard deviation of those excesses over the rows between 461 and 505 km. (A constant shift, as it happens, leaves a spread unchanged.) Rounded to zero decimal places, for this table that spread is 13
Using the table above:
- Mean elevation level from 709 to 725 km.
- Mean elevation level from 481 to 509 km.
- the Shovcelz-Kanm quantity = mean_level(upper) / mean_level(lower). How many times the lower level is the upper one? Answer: 1.20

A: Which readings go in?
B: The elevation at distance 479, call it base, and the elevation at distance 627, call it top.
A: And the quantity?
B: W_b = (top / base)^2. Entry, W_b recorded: 1.12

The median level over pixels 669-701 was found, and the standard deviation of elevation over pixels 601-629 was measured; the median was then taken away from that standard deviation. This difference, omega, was -72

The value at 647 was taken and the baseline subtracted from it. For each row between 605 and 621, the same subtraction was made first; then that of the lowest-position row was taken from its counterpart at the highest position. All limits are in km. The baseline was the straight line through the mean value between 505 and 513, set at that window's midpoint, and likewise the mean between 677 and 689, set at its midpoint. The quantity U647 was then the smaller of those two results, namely -2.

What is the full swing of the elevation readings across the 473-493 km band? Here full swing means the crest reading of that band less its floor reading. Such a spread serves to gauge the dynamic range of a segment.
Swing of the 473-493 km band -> 40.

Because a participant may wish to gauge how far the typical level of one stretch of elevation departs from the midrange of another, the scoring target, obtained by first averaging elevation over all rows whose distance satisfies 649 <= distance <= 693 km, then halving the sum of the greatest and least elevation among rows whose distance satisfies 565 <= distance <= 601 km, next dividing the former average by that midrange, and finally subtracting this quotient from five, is 3.99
